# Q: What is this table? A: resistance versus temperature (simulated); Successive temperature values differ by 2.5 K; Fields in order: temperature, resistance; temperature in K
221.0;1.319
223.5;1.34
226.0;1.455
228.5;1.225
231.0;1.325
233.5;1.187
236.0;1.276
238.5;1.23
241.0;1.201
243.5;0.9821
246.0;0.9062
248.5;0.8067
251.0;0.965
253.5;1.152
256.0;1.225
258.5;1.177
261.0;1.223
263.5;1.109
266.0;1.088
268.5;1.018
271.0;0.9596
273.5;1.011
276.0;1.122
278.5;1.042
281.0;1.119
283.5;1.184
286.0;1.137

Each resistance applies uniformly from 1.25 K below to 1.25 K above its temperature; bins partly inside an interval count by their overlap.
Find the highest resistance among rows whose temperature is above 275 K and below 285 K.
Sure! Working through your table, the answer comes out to 1.184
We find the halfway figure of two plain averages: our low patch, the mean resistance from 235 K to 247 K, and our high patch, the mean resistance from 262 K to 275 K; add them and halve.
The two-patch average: 1.08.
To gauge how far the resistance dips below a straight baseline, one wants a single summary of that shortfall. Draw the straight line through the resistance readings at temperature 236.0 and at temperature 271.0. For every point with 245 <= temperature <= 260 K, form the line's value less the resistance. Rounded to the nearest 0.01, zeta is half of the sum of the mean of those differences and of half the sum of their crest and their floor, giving 0.10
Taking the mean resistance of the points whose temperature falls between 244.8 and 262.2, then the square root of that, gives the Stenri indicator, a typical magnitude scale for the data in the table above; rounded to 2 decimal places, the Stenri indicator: 1.03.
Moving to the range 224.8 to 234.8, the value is 1.14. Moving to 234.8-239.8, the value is 1.12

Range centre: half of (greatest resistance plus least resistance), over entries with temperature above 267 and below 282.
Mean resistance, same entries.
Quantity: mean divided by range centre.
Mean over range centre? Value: 1.00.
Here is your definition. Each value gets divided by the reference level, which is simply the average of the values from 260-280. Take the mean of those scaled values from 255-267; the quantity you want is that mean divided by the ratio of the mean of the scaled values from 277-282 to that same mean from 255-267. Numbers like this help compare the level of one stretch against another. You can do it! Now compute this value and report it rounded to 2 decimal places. 1.17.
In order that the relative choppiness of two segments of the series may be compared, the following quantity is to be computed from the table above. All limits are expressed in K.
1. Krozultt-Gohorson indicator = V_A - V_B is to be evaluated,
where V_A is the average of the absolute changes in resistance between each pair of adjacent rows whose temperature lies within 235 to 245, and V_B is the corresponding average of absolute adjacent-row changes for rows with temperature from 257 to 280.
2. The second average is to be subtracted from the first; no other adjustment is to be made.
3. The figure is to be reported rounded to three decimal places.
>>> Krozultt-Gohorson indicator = 0.029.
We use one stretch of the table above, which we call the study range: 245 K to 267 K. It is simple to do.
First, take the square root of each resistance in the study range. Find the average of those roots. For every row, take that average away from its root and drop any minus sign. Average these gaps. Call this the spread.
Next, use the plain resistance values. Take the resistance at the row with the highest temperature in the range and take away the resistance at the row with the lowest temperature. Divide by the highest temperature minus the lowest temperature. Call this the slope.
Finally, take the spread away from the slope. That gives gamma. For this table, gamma -0.05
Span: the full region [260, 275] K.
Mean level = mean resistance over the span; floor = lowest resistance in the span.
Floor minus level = -0.11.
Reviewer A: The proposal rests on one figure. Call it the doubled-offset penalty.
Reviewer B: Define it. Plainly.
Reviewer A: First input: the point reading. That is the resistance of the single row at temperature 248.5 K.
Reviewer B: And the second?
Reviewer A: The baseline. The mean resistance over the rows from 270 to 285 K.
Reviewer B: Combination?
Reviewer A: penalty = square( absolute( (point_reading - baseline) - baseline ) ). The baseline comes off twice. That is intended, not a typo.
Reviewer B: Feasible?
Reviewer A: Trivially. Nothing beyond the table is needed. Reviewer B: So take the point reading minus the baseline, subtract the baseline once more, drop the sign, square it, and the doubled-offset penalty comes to 1.8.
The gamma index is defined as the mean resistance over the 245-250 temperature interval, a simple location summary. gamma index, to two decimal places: 0.86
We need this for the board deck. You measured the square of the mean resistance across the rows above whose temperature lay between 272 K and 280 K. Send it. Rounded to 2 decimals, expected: 1.12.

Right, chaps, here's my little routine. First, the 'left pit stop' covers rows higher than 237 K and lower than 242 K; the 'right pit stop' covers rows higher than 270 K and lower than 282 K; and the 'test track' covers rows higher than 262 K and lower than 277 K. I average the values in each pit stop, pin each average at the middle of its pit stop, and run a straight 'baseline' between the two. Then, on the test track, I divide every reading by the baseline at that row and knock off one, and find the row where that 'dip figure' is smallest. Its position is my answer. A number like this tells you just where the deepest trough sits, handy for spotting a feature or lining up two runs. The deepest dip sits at 271.0 K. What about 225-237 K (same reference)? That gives 233.5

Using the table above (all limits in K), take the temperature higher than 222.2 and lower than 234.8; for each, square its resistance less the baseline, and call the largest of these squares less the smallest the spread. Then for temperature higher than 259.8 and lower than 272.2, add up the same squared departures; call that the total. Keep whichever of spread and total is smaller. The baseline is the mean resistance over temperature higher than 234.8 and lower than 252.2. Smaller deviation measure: 0.043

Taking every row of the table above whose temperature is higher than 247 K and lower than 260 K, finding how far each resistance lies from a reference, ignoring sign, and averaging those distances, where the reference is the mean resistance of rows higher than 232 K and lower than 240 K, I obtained 0.17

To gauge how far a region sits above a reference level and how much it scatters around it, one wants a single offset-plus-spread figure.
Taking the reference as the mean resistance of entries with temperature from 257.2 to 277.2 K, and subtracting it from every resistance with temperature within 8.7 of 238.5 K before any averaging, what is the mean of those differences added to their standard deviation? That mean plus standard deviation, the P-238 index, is 0.2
